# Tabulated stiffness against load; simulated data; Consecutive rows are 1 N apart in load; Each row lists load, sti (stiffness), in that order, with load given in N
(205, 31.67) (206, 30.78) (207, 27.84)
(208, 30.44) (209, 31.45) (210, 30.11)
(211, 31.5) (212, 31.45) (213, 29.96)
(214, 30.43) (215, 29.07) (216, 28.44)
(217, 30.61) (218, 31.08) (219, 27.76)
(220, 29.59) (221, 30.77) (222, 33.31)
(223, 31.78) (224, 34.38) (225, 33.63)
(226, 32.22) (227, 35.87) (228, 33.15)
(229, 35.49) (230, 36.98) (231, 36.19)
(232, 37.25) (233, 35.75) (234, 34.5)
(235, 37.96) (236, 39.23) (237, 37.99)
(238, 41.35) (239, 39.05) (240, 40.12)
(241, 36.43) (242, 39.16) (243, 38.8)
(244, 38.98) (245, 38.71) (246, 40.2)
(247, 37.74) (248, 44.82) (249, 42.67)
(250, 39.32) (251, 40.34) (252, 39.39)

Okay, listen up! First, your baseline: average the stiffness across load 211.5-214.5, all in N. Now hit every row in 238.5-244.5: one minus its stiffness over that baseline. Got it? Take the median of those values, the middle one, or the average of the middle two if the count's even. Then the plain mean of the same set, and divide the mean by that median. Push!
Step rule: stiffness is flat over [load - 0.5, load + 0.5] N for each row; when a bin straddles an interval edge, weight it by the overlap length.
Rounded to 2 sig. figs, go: 0.97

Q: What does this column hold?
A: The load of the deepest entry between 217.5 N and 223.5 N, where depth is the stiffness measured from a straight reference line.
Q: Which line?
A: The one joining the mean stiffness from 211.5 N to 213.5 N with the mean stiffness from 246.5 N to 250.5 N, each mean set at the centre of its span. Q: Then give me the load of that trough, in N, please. 219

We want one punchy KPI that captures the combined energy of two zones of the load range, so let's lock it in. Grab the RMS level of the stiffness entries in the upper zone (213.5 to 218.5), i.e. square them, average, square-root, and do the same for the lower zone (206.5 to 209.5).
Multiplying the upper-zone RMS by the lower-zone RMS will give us 897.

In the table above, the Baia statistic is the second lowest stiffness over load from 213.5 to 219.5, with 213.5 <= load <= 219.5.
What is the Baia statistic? 28.44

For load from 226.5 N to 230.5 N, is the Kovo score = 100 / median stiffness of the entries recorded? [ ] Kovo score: 2.8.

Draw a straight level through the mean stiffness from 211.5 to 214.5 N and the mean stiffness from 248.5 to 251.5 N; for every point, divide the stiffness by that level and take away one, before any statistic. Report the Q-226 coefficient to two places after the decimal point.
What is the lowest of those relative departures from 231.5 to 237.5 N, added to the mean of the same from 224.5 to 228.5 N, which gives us -0.07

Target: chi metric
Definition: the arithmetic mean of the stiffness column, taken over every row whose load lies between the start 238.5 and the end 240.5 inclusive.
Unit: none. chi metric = 40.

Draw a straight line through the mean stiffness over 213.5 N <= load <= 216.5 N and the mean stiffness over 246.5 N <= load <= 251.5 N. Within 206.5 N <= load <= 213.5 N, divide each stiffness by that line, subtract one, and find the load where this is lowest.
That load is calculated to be 213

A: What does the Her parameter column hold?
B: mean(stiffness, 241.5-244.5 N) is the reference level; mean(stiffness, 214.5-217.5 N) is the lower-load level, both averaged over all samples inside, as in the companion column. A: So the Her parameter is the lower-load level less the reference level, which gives -10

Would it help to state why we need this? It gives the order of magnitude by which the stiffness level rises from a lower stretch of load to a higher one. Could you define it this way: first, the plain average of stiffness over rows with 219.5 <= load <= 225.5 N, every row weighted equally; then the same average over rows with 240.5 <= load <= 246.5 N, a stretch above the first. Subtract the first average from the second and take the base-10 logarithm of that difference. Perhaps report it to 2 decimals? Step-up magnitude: 0.81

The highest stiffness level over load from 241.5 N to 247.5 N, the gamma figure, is 40.2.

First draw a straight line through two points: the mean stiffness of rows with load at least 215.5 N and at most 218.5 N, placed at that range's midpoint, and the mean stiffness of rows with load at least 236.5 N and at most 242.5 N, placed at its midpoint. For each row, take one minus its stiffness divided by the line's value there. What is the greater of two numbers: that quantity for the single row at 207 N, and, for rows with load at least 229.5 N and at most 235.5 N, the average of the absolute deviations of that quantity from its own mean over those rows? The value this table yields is 0.0314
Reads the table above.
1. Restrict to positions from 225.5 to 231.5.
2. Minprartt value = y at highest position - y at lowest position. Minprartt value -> 4.0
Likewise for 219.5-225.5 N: 4.0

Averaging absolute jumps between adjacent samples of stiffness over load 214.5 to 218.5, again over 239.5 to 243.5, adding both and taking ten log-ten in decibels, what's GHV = 5.3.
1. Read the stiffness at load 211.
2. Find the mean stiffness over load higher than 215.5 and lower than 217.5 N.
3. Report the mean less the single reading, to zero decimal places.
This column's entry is -2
